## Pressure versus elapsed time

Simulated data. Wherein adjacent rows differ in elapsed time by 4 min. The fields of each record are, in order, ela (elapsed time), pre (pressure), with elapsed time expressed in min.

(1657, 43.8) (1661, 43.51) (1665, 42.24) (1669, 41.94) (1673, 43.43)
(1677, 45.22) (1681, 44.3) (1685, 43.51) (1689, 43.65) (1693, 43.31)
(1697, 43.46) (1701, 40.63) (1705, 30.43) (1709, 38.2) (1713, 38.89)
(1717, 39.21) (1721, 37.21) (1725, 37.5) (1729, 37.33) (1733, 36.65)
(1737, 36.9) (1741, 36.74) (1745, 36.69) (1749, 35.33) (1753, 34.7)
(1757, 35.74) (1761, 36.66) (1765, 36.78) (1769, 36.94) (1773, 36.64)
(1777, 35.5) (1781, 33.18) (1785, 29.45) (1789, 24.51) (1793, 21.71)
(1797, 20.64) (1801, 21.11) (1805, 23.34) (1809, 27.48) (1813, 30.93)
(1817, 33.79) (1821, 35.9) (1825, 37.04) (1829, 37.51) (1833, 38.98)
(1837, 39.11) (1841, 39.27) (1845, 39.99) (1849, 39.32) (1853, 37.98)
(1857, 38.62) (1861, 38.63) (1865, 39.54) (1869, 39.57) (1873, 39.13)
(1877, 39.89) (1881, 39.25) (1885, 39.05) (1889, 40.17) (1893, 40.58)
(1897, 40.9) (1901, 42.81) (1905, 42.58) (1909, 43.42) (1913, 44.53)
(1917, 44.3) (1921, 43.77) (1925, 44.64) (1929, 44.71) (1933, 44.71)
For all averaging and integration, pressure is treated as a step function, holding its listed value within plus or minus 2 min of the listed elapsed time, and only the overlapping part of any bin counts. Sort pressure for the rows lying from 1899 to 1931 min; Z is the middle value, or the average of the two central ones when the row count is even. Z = 44.0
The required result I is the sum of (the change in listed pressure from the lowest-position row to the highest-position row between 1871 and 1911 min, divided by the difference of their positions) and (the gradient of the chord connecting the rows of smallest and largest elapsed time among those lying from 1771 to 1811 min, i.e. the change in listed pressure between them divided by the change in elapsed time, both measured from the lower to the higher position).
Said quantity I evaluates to -0.14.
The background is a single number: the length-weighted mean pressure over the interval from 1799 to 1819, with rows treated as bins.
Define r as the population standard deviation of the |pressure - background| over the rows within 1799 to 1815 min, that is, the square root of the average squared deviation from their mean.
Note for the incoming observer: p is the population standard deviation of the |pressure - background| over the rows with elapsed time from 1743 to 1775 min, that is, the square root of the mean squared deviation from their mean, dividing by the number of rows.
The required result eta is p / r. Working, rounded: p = 0.8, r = 2.17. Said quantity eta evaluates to 0.4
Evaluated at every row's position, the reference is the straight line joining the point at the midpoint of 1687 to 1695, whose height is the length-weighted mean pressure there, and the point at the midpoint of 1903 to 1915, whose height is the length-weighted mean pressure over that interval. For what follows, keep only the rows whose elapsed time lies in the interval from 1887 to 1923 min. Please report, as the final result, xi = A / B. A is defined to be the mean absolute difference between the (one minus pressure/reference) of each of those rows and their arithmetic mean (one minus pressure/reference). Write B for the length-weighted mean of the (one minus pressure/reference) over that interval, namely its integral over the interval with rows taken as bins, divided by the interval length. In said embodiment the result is 1.42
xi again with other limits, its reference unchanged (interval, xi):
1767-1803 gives 0.42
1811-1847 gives 0.35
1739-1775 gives 0.09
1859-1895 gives 0.12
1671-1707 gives 1.93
